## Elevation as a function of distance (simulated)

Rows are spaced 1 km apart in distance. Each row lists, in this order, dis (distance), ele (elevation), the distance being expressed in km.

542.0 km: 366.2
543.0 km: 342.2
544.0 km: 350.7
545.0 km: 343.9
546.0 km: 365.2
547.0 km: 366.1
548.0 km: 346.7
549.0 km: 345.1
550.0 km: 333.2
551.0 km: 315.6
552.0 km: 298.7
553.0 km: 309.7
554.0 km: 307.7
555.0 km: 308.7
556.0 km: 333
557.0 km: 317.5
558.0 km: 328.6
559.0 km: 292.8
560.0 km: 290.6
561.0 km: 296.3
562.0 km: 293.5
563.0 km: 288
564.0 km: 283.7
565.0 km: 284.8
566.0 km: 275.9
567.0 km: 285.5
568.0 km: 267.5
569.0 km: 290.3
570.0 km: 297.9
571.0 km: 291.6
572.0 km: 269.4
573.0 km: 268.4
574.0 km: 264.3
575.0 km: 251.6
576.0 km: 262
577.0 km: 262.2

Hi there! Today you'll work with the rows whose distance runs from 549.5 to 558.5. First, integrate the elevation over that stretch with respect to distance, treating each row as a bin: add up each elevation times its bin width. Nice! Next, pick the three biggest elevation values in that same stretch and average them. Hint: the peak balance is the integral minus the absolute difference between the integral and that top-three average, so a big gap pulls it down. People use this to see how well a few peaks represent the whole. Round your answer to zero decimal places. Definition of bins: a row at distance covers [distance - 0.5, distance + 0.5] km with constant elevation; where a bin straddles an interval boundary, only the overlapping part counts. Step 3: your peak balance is 332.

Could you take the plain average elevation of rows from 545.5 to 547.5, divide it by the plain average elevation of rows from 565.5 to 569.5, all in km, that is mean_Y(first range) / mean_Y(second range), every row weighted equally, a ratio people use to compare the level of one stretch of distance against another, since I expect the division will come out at 1.31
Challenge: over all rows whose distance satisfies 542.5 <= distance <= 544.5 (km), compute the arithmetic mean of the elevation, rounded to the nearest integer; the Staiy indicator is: 346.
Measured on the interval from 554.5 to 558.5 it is 322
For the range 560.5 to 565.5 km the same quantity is 289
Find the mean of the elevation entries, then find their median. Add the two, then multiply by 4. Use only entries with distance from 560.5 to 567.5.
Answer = 2289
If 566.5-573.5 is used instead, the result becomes 2268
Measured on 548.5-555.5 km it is 2507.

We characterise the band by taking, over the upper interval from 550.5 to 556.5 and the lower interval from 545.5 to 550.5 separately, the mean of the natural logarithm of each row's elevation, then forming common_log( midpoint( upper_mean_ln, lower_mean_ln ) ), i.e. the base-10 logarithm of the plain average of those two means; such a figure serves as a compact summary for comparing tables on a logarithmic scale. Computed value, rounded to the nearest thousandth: 0.764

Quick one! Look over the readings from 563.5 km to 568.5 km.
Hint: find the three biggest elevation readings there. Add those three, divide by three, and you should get 285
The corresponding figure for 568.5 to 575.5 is 293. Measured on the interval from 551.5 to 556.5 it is 317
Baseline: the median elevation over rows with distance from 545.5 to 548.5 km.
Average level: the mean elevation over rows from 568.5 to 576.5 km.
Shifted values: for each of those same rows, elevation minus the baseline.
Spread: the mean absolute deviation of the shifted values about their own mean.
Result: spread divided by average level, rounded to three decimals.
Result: 0.051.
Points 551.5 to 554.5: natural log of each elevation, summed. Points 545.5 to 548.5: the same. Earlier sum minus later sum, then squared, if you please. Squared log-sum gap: 0.24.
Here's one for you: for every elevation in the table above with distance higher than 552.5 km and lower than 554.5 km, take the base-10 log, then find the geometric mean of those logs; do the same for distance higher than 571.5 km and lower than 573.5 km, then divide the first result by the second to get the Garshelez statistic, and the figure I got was 1.025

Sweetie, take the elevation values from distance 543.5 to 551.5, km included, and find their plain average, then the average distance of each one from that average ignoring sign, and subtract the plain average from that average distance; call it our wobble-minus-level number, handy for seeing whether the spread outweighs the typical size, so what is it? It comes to -334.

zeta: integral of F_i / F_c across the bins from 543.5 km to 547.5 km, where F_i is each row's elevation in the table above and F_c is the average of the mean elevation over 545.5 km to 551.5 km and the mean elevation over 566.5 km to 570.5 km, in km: 4.5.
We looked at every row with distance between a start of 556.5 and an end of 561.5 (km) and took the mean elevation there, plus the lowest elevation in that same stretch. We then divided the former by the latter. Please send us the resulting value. 1.050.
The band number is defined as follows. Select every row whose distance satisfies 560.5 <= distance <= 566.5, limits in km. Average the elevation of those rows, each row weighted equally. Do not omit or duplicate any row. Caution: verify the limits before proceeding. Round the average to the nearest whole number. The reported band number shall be 287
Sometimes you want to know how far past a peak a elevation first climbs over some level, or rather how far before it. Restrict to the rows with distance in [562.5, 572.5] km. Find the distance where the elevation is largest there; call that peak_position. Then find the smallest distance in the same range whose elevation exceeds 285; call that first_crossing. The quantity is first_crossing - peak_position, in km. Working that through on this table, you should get -7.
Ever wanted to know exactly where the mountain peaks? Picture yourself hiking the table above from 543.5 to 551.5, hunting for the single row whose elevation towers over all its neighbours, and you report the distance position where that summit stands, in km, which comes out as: 547.0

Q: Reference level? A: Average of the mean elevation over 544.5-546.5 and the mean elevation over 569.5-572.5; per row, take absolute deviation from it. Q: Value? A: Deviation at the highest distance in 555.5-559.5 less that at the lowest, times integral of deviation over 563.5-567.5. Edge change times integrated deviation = 2285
